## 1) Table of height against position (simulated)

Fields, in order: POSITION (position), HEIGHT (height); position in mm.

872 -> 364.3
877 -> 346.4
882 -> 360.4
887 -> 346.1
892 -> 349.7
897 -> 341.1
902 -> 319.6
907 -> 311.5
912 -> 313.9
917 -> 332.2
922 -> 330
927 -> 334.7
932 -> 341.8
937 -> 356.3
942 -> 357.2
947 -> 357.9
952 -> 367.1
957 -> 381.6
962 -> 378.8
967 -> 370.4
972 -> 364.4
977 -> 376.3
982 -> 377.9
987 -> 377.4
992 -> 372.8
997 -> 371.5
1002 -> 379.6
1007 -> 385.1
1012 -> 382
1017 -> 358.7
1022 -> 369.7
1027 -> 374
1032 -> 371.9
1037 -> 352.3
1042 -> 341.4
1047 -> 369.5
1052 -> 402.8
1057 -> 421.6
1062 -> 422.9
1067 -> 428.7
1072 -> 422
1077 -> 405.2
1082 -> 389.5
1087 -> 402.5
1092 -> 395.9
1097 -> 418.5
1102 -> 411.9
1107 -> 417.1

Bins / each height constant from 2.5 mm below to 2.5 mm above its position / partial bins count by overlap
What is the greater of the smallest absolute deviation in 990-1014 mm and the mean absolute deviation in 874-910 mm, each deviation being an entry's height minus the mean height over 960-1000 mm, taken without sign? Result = 34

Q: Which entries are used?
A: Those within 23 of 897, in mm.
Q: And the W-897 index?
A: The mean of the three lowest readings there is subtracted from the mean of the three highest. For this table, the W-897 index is 37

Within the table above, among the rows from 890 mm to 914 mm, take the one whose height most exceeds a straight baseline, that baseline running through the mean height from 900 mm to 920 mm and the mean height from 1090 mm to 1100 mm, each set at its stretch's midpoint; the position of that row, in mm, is 892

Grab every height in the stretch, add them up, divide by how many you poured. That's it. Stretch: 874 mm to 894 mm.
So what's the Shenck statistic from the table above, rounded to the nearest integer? 351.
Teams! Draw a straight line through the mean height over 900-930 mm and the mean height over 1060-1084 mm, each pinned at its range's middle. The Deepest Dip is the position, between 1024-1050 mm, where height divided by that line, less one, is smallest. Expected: 1042 mm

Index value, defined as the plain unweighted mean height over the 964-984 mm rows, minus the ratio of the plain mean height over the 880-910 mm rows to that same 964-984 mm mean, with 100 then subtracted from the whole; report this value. 271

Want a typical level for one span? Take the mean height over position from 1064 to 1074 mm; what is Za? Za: 425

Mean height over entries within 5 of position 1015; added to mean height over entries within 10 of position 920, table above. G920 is 698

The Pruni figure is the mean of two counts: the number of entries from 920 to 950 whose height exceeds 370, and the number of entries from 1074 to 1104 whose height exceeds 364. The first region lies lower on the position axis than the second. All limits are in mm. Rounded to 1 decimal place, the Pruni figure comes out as 3.0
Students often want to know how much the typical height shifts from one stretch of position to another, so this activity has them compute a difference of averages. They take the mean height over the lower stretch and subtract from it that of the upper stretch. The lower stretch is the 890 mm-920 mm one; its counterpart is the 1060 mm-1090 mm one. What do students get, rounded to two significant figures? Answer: -84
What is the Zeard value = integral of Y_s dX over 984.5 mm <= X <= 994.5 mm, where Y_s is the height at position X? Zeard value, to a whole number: 3751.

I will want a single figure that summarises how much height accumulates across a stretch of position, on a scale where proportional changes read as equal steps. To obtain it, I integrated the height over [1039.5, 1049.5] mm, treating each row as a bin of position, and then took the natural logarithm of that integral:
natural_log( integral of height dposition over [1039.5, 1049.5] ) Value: 8.2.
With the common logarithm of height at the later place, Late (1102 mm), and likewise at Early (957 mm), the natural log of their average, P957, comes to 0.955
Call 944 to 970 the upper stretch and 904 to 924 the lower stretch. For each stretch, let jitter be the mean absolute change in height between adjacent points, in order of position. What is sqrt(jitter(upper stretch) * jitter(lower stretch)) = 8.2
